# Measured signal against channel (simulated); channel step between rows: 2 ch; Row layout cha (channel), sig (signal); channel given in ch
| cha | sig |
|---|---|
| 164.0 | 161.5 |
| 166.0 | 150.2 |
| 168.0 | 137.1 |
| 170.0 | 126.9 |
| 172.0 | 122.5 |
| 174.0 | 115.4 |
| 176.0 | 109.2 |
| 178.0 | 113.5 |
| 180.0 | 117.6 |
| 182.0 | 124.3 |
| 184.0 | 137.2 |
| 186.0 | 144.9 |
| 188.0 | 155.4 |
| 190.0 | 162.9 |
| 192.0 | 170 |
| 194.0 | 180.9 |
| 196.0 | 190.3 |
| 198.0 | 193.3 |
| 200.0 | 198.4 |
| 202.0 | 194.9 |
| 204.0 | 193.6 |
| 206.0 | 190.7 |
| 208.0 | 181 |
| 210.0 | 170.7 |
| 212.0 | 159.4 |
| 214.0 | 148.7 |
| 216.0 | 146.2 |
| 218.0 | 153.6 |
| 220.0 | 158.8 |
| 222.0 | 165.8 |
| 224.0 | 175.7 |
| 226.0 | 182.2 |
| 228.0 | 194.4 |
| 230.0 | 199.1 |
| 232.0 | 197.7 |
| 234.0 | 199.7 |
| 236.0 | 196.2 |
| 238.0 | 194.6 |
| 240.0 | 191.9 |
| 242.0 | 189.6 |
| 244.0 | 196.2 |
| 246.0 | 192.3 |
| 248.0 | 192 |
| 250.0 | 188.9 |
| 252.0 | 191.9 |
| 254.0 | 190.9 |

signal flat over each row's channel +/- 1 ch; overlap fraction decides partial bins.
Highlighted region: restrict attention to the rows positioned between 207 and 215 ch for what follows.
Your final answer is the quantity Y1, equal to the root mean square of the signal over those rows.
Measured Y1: 165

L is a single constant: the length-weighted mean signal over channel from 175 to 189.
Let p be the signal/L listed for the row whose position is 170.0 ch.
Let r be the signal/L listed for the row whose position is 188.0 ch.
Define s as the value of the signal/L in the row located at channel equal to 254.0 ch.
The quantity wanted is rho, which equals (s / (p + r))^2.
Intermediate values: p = 0.98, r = 1.21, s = 1.48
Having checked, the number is 0.46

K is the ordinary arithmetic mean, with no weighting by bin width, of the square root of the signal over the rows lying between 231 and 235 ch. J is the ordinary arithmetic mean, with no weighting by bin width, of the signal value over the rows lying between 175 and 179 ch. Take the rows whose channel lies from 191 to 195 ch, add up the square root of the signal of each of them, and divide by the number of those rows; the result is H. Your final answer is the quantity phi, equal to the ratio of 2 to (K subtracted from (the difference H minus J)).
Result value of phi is -0.0178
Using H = 13.2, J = 111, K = 14.1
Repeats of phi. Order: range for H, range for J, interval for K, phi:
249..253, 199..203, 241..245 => -0.0102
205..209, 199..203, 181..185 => -0.0103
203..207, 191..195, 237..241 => -0.0114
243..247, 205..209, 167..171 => -0.0109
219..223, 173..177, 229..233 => -0.0176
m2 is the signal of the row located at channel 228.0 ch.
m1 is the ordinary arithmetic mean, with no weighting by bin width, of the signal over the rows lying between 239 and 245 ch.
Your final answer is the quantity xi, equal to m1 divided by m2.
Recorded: 1.0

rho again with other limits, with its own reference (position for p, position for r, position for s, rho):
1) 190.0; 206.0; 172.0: 0.12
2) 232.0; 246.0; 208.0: 0.22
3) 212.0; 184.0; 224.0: 0.35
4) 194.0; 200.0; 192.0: 0.20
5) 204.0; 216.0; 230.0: 0.34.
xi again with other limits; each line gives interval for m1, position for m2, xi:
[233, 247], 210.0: 1.1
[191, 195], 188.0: 1.1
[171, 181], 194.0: 0.6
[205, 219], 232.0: 0.8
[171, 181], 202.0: 0.6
